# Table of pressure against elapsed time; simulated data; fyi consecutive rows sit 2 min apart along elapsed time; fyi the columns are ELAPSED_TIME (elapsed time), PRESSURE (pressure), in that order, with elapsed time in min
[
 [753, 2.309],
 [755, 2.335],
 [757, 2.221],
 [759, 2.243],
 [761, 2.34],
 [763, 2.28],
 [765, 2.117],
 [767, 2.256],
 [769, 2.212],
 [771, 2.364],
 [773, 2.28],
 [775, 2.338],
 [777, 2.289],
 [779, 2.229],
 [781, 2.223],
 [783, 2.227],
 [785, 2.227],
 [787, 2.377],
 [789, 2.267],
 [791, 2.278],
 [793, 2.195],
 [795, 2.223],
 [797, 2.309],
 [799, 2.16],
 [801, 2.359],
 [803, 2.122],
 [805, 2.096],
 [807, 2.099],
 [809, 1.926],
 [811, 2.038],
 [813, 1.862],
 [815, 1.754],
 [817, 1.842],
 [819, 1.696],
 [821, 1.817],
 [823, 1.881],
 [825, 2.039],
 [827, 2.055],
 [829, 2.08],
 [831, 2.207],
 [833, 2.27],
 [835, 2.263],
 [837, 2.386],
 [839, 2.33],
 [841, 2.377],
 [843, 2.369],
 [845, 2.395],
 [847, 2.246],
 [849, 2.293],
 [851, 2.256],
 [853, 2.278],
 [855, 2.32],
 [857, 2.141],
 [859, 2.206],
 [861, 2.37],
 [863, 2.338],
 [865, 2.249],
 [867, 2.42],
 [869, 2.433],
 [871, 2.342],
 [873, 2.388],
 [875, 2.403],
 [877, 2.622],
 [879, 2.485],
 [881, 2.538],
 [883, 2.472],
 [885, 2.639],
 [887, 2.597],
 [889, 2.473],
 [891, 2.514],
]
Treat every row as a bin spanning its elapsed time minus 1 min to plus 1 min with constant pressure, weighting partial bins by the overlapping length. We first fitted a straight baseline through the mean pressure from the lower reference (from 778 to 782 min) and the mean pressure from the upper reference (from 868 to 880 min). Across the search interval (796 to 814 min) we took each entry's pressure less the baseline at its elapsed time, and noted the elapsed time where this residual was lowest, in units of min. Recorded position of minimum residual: 813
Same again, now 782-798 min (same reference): 793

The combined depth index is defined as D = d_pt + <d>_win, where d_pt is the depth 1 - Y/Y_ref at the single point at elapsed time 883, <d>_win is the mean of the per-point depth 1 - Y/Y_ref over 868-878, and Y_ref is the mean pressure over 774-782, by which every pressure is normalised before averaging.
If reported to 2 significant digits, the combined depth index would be -0.16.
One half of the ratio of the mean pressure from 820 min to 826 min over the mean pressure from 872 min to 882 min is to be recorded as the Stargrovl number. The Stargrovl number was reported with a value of 0.384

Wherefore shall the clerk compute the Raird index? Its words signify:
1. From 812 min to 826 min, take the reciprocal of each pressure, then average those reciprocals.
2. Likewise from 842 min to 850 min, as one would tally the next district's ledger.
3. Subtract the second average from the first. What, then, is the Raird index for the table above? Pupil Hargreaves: 0.11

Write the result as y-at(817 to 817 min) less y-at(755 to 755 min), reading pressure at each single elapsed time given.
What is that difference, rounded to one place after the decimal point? -0.5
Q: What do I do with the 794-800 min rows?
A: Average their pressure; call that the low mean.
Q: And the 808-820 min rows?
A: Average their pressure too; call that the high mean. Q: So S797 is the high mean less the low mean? -0.38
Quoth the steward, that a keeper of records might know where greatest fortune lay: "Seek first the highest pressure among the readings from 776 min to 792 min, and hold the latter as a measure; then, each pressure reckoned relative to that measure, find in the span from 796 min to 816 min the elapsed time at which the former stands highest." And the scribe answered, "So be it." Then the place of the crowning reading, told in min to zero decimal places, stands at 801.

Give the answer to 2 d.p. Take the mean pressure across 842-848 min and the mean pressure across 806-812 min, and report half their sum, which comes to 2.18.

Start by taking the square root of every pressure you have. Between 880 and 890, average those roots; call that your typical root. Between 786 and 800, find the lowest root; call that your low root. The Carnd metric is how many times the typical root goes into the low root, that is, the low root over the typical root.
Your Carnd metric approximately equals 0.92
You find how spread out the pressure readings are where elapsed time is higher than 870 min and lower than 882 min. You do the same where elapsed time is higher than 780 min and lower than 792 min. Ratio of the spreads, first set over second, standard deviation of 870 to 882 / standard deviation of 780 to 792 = 1.78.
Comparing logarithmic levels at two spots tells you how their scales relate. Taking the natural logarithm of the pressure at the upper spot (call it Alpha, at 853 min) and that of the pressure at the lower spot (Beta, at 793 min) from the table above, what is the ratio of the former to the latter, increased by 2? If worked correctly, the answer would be 3.05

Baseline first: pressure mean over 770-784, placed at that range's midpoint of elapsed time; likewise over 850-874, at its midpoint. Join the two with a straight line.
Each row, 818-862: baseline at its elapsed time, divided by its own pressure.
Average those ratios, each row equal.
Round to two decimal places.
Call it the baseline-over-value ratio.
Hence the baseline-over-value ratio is 1.06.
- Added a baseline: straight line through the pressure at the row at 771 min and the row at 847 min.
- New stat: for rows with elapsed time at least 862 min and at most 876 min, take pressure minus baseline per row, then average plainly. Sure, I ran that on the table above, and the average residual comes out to 0.16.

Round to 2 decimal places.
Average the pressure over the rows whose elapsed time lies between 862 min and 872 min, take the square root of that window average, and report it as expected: 1.54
